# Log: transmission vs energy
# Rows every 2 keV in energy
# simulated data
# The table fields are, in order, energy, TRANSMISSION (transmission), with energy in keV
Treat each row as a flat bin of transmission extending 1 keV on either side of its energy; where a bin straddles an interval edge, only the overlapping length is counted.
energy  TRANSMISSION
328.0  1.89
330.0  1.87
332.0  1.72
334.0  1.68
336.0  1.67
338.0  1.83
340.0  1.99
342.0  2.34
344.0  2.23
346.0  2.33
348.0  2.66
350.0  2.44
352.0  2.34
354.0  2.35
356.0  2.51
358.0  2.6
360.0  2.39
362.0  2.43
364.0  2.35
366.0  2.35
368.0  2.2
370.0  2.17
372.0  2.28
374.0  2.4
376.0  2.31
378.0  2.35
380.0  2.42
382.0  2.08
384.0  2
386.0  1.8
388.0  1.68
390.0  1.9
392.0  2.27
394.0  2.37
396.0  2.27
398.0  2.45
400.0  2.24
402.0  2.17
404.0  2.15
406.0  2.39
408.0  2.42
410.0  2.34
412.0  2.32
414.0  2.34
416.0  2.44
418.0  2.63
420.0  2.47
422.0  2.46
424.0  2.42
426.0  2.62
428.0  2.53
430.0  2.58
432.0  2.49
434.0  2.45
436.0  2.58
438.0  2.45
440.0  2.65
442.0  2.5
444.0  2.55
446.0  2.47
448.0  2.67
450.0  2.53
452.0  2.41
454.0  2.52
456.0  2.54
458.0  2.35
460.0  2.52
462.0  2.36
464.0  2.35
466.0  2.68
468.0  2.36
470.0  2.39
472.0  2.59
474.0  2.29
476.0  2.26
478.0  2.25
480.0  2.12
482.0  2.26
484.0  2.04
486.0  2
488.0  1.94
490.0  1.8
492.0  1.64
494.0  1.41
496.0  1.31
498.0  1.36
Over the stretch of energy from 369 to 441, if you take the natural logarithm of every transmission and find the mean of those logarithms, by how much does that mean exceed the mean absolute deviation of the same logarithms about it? 0.77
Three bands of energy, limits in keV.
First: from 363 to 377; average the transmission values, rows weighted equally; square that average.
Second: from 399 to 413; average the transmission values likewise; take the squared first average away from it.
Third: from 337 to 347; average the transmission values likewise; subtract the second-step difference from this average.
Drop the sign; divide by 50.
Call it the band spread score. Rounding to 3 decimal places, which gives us 0.102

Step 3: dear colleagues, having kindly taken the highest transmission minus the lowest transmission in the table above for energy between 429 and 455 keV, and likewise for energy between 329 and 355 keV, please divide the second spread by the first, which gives 3.8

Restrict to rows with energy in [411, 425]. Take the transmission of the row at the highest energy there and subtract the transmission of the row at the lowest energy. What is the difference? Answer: 0.10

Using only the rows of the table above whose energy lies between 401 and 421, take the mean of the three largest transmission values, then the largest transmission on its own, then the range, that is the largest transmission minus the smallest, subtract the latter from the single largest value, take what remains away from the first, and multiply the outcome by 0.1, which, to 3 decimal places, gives 0.036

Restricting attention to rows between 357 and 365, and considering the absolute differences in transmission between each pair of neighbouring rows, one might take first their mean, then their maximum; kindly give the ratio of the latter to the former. 1.9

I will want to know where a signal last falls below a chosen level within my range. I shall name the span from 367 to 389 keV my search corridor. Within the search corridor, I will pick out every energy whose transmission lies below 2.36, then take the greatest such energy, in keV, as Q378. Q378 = 388.0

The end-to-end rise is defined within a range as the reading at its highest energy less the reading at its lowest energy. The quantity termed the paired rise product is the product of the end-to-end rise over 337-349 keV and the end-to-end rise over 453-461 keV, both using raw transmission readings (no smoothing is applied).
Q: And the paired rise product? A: 0.000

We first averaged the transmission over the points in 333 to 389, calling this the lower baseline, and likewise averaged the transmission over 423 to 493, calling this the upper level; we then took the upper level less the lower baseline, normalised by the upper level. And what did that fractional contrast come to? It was 0.065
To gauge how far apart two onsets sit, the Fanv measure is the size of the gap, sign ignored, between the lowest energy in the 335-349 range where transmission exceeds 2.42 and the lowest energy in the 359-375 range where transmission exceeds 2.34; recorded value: 12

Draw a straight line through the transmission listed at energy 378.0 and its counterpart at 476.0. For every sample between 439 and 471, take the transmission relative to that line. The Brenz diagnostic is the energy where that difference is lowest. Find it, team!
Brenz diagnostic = 458.0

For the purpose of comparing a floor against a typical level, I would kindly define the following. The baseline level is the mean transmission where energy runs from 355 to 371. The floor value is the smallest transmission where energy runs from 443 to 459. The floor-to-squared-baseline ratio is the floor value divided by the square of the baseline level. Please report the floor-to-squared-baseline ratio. 0.42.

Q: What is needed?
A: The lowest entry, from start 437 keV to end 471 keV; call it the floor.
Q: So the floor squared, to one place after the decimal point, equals 5.5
